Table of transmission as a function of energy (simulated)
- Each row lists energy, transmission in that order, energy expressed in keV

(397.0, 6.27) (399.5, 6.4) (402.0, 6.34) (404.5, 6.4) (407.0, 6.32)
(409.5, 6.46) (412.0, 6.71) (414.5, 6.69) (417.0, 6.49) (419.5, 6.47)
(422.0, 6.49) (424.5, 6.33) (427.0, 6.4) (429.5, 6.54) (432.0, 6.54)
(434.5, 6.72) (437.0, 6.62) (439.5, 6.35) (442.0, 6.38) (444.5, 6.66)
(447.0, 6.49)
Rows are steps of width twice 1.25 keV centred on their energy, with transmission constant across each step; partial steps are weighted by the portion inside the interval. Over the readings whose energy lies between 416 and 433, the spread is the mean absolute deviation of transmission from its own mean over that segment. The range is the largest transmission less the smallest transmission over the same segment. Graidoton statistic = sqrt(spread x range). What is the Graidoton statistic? 0.11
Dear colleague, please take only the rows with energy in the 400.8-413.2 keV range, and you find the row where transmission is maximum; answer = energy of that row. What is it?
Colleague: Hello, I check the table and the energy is 412.0 keV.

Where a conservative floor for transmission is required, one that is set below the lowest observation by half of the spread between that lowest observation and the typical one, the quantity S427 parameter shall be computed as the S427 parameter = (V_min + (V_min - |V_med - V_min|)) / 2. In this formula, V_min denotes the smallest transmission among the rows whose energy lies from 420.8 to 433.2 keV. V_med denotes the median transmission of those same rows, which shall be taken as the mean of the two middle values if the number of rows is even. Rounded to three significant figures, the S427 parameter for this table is 6.25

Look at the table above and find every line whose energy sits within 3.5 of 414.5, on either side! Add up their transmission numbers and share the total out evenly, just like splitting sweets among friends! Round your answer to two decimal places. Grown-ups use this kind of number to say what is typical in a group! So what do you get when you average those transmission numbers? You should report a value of 6.63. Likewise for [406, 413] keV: 6.50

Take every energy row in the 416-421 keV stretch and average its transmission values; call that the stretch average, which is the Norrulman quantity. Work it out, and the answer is 6.48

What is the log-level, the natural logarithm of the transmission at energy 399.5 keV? 1.86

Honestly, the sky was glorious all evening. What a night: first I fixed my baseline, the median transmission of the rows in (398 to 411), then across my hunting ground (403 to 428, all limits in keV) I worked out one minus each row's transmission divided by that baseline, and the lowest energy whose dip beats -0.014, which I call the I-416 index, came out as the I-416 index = 404.5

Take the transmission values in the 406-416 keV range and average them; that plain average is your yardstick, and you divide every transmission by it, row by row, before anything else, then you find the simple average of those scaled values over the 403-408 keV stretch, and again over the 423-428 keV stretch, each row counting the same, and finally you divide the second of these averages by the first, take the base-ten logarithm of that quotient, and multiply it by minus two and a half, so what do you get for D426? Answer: -0.001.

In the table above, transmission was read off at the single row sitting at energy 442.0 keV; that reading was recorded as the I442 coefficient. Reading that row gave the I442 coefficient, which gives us 6.38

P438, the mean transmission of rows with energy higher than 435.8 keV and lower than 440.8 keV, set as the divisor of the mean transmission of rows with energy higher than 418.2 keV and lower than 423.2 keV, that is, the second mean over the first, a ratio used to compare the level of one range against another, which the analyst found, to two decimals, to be 1.00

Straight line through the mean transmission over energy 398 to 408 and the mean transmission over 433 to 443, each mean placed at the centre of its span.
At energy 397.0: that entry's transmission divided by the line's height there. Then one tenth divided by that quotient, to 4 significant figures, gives 0.1011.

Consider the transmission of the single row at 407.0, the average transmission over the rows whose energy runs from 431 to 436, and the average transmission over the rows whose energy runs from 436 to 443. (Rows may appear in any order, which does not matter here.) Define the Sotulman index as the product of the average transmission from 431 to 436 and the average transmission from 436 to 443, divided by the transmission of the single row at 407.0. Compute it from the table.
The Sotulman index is 6.77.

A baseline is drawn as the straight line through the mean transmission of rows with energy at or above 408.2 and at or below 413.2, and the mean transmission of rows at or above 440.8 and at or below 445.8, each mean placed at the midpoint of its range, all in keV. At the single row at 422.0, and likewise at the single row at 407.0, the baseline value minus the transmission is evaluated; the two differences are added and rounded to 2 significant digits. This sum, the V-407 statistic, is 0.34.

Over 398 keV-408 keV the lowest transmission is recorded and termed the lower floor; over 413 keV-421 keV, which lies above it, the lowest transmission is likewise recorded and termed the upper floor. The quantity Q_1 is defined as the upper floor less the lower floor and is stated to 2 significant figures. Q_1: 0.15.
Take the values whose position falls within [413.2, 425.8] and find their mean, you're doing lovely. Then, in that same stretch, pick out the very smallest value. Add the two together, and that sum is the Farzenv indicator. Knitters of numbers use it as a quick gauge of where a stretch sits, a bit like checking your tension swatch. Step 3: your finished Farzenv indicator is 12.8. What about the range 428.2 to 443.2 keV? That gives 12.9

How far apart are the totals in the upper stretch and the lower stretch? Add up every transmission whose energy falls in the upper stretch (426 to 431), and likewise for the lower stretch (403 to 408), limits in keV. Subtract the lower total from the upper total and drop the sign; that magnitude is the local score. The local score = 0.22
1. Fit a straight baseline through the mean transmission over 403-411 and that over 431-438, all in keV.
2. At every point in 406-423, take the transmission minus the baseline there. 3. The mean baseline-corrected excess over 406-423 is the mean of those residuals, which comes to 0.06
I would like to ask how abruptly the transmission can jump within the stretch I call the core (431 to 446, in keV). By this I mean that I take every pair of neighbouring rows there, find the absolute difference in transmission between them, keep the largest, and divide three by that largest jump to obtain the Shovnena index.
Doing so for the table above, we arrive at 10.7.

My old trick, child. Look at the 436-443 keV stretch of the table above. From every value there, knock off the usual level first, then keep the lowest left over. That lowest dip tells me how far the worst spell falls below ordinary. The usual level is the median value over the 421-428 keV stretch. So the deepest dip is -0.050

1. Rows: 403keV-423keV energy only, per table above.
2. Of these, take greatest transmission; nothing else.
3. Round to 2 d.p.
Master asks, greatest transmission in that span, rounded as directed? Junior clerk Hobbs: 6.71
